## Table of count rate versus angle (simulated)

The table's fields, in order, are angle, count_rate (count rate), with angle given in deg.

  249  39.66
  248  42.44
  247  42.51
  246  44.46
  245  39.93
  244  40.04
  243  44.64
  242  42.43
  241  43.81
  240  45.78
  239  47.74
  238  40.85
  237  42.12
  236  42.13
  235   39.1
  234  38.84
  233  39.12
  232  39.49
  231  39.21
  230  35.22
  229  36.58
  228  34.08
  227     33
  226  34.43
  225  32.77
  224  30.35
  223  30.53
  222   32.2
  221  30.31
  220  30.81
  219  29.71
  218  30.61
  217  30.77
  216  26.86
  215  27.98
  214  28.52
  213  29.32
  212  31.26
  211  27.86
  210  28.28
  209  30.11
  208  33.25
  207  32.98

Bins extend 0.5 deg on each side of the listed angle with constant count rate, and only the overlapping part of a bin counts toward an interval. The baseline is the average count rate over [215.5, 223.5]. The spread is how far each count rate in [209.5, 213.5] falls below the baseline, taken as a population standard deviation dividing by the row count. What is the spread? 1.3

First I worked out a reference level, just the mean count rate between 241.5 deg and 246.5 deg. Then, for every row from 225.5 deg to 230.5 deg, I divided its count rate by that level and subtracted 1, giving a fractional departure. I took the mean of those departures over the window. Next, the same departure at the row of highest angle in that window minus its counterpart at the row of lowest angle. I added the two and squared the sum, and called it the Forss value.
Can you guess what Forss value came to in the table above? 0.026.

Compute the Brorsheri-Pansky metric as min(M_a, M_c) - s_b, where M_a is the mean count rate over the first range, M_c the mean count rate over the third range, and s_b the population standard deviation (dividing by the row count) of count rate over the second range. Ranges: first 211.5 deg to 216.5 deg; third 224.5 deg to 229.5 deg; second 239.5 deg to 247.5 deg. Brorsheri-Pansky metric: 26.8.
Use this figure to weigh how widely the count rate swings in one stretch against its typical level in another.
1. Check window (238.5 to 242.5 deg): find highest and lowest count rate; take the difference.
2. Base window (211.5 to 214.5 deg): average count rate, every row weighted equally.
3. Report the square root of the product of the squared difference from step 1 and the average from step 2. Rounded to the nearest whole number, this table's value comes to 29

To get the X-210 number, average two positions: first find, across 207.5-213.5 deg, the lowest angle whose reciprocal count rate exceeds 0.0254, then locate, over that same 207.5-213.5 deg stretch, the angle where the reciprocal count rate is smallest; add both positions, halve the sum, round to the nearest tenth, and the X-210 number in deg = 208.0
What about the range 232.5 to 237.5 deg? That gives 234.5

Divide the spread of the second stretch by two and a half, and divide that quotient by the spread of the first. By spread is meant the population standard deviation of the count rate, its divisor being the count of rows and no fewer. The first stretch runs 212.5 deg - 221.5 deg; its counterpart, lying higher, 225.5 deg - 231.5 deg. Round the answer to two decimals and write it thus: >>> 0.61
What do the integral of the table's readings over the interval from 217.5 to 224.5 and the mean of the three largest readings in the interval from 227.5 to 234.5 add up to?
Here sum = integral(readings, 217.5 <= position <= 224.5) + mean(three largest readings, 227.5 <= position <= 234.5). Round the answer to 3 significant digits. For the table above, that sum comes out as 254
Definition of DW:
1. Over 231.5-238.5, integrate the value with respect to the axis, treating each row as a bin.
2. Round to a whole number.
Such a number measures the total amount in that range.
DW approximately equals 282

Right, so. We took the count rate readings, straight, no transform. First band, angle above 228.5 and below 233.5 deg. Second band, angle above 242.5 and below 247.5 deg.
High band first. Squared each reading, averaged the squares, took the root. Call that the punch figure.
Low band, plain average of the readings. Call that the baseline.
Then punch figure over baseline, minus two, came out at -0.88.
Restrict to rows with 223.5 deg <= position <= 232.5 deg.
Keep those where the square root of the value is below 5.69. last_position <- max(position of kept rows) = 224 deg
